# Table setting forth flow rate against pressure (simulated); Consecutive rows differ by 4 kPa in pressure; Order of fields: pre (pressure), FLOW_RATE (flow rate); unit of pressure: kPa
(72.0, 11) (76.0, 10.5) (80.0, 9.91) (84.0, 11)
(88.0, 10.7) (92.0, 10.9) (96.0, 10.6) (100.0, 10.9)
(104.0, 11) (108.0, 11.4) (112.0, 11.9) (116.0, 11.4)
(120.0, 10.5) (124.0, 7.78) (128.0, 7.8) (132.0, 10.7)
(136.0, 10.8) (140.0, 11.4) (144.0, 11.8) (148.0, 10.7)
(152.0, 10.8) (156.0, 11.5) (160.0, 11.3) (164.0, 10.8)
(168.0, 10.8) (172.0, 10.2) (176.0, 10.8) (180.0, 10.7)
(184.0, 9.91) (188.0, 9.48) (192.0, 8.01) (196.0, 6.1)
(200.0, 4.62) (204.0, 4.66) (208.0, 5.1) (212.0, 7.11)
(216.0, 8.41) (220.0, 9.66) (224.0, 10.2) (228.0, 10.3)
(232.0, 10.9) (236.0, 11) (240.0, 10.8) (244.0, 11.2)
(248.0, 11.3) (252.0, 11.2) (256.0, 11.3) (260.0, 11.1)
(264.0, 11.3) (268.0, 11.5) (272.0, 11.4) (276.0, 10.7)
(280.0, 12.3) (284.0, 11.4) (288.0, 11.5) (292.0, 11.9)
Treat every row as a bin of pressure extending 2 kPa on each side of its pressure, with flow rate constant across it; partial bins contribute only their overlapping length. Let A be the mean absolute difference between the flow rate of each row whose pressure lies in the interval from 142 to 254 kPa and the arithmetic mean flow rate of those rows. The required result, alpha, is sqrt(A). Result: 1.3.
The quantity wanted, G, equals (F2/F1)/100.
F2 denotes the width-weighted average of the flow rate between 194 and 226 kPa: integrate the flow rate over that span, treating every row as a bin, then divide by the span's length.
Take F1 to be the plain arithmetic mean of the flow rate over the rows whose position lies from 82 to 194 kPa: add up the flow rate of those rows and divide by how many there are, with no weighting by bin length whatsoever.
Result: 0.0066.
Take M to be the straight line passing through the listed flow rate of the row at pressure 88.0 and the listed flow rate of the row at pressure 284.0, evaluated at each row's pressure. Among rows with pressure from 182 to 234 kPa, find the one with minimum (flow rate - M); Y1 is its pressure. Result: 200.0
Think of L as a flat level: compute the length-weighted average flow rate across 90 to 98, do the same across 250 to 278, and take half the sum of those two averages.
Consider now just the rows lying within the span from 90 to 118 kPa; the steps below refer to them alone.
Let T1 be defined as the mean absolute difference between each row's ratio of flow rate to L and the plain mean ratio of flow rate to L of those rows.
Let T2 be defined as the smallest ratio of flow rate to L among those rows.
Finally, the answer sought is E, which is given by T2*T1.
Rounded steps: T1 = 0.032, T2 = 0.97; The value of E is 0.031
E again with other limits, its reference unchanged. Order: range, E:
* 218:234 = 0.027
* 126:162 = 0.044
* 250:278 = 0.016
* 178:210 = 0.084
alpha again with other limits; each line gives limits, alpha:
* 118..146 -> 1.2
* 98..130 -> 1.1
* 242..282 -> 0.5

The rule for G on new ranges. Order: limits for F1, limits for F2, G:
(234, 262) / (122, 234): 0.0084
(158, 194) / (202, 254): 0.0092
